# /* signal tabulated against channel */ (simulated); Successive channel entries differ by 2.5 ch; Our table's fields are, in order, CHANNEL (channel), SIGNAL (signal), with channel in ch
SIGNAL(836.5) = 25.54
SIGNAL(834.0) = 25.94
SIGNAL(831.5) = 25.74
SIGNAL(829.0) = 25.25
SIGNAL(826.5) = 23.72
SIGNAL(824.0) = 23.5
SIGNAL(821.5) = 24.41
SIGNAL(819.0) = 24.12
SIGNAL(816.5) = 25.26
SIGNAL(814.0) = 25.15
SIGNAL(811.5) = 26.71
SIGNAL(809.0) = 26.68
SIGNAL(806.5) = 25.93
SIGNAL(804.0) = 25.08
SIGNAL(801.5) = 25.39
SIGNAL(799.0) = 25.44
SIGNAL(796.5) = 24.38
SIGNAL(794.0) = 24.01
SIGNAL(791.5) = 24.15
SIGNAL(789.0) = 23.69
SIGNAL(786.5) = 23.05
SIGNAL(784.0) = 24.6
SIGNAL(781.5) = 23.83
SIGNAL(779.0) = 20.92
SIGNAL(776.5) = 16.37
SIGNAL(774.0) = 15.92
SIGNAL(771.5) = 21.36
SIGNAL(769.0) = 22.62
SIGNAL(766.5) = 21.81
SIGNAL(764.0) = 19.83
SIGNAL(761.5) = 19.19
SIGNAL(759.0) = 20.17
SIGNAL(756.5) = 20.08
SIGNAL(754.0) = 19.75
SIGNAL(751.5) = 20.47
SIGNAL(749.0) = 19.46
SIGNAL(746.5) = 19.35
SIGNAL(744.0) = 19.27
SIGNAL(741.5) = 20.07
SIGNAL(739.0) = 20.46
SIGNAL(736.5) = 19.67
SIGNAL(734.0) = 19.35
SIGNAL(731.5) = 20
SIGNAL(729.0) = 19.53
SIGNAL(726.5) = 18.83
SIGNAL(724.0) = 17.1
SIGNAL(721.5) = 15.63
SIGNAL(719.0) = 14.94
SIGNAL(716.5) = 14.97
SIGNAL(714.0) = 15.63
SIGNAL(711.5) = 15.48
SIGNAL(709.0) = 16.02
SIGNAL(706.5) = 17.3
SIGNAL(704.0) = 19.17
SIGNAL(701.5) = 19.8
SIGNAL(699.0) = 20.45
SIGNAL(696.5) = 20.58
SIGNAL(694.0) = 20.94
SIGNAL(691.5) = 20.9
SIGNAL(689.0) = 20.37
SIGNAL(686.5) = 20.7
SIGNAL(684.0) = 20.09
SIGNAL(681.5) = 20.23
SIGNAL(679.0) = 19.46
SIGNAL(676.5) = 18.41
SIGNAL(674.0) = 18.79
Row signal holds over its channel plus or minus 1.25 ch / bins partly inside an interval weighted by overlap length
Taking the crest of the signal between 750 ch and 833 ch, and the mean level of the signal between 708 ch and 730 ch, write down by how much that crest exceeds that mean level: 10.3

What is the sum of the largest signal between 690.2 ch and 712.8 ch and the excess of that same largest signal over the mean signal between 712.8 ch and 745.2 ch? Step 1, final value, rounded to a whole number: 24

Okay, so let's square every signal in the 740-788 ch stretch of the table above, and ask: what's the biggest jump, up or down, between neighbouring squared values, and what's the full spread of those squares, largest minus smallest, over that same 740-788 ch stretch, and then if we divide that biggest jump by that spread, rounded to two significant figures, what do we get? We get 0.58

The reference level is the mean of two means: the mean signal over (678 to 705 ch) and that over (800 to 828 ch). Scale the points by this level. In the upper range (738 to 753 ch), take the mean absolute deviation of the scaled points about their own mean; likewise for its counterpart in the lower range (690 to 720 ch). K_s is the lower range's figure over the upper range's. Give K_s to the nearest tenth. 4.7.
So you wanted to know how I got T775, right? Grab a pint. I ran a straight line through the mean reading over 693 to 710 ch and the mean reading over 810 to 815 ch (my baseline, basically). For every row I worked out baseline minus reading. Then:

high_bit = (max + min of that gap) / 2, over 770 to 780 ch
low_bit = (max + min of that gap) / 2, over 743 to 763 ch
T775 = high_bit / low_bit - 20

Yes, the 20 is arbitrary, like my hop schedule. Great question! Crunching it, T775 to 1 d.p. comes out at -18.2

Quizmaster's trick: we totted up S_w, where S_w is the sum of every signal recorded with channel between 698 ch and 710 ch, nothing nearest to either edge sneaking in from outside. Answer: 93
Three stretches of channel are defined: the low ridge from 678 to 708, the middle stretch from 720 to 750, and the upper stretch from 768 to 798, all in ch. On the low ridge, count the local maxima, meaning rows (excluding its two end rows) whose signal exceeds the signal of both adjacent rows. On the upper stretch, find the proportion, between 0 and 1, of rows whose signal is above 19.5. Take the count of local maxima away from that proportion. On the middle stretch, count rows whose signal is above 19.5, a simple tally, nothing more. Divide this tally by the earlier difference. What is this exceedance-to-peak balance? -2.3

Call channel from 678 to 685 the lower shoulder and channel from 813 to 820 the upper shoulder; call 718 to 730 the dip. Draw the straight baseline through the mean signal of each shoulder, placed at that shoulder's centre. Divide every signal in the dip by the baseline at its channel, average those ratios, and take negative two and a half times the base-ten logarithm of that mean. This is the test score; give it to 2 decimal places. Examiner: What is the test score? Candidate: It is 0.24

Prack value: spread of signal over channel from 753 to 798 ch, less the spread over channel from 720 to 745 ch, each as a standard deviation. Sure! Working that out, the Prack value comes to 1.1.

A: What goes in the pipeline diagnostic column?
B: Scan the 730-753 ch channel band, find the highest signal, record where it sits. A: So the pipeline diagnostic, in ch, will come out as 751.5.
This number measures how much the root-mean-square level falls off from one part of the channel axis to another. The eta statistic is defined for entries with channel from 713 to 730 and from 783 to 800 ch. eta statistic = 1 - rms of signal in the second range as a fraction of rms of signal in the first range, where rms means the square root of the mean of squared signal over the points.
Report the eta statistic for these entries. -0.44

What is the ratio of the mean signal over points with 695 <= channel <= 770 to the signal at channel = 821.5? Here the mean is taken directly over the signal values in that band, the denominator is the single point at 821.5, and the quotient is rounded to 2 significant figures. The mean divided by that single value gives 0.77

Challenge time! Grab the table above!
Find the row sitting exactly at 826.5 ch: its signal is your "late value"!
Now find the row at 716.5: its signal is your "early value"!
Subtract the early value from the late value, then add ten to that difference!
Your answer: 19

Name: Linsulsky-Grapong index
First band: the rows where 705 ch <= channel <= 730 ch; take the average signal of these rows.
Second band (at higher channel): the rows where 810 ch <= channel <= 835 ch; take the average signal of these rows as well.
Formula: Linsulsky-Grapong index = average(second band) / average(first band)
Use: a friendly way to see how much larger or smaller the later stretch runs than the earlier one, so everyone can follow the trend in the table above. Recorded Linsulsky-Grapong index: 1.51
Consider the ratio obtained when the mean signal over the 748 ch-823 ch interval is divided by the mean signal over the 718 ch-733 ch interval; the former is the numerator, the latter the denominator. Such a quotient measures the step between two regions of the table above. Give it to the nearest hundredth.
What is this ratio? 1.28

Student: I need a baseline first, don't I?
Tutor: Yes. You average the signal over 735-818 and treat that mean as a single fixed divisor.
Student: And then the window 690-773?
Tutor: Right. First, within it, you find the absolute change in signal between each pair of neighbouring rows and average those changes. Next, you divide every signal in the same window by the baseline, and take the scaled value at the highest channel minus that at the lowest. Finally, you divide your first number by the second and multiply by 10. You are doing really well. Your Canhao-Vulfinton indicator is 336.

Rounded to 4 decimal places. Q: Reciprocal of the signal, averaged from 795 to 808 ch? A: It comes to 0.0396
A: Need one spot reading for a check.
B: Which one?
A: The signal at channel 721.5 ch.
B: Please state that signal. 15.63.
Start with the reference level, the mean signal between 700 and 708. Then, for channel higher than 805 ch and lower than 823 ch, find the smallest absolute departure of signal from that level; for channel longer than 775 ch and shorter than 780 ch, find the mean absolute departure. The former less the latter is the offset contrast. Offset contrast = 3.1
